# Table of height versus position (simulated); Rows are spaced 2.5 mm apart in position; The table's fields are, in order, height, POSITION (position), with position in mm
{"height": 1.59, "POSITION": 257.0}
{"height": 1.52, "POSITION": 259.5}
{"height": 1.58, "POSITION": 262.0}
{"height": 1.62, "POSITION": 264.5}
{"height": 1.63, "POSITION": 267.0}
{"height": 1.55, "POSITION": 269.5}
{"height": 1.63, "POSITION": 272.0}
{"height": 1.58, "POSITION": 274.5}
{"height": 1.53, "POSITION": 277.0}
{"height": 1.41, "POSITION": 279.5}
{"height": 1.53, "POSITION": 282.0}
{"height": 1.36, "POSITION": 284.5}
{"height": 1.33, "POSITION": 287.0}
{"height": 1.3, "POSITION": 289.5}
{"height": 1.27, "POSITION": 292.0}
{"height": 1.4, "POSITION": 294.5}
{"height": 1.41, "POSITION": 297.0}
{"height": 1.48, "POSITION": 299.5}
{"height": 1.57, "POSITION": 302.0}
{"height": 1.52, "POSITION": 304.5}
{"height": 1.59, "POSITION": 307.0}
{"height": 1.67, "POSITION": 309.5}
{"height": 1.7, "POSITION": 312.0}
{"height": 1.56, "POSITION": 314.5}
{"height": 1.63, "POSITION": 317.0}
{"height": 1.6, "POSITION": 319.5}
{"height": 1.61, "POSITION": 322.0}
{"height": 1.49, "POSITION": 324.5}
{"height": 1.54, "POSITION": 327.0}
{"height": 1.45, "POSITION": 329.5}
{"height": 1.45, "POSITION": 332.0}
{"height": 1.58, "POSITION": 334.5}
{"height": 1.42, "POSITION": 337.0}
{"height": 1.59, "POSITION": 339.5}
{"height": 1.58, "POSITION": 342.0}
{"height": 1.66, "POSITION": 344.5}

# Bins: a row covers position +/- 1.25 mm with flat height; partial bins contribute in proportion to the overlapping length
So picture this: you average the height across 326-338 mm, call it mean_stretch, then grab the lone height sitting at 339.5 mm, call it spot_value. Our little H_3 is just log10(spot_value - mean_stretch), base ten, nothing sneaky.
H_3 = -1.0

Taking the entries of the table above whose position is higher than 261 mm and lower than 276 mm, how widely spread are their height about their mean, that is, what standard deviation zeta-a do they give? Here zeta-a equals 0.03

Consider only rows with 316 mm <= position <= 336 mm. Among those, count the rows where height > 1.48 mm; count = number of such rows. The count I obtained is 6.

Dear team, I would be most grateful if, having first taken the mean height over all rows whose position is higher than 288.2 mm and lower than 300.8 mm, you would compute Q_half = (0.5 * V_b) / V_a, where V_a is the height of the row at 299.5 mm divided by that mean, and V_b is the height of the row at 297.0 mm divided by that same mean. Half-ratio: 0.476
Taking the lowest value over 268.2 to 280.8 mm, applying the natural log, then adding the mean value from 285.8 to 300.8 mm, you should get 1.71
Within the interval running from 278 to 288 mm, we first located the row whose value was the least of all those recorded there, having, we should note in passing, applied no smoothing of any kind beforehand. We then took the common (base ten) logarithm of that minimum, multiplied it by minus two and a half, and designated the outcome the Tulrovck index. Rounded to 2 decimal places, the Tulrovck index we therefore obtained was -0.31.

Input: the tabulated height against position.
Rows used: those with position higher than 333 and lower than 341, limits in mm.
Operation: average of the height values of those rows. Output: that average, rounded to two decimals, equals 1.53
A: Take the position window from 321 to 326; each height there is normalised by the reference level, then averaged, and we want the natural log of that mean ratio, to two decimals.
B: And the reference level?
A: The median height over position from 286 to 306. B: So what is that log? 0.10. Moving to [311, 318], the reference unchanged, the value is 0.15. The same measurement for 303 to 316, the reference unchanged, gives 0.13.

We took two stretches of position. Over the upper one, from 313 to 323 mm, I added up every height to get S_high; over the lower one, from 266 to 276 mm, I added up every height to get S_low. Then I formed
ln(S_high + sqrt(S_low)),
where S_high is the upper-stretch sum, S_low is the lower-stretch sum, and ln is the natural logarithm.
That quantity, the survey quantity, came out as 2.19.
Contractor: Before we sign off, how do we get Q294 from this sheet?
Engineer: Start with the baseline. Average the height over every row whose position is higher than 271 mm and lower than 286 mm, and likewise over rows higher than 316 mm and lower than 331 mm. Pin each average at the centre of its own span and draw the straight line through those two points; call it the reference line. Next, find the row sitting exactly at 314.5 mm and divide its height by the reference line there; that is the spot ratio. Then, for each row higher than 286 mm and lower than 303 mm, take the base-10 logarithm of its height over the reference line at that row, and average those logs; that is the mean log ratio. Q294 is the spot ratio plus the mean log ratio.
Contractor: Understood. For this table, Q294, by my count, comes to 0.97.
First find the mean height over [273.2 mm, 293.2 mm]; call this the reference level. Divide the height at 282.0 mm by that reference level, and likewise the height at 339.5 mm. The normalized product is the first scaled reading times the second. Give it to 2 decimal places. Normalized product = 1.22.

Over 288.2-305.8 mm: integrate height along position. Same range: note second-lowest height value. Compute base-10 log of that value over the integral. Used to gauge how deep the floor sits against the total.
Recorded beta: -1.28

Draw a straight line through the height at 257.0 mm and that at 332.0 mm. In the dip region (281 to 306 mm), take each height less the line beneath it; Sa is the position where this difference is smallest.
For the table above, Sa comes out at 292.0 mm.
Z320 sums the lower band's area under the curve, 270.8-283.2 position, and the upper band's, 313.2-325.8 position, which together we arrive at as 38.9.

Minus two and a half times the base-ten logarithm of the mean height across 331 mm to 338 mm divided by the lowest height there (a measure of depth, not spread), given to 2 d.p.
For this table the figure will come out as -0.05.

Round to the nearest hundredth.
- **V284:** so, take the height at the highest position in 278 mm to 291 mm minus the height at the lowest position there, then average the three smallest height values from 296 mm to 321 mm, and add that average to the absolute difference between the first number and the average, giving 3.05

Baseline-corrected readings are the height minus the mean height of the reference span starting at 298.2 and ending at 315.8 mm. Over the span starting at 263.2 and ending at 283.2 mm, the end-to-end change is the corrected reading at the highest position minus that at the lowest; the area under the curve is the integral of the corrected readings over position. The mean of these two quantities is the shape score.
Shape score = -0.3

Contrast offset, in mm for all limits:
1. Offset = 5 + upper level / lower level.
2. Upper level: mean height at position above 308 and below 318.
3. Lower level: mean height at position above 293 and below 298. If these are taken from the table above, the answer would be 6.17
